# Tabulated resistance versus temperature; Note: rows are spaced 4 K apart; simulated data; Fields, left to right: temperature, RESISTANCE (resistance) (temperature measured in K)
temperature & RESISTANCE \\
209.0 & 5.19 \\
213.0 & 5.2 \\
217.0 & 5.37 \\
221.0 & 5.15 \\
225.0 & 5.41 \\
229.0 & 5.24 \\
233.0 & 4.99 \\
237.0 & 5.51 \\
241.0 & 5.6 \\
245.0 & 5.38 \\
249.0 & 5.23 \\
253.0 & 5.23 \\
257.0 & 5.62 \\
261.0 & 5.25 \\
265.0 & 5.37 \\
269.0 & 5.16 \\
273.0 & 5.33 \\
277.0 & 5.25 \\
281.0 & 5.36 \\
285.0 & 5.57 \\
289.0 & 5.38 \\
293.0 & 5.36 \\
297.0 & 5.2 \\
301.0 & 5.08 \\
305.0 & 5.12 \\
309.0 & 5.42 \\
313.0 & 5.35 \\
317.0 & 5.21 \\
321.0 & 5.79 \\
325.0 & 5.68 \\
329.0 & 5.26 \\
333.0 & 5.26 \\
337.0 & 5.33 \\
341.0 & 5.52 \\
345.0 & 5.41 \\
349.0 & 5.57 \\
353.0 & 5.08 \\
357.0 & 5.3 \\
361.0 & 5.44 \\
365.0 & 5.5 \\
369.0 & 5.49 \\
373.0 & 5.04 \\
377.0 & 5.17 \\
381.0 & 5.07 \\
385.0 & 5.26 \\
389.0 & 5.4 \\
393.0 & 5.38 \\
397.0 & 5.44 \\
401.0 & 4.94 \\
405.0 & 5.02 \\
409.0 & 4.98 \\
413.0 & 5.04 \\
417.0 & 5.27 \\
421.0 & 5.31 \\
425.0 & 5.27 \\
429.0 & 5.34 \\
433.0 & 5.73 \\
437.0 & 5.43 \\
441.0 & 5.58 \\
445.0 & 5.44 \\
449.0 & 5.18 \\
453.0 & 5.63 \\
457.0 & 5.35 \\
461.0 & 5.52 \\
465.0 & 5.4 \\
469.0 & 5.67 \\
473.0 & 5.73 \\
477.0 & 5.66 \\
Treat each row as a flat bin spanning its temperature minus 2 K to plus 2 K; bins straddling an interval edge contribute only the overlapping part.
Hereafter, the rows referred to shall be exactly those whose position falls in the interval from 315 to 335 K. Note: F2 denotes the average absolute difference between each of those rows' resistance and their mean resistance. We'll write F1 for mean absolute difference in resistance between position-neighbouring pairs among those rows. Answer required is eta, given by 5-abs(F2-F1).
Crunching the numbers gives 4.96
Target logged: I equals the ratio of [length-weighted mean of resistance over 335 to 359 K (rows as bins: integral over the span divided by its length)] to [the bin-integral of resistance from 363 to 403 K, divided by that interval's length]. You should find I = 1.02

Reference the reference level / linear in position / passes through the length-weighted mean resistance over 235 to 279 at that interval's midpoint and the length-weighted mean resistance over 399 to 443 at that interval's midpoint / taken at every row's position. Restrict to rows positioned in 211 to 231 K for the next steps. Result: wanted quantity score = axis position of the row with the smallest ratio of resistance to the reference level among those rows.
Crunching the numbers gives 221.0 K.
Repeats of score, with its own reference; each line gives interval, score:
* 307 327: 317.0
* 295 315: 301.0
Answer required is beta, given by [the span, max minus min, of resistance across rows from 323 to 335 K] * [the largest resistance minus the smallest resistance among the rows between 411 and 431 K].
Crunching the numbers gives 0.126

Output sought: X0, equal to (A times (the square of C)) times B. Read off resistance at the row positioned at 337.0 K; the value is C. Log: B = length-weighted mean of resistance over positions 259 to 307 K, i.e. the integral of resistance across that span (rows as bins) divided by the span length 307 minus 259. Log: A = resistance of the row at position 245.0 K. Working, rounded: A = 5.38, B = 5.29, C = 5.33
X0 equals 808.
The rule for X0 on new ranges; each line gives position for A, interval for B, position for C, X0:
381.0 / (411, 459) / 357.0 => 766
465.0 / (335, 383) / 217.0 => 829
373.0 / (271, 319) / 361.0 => 791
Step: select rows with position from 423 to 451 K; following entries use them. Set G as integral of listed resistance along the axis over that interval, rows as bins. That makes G 152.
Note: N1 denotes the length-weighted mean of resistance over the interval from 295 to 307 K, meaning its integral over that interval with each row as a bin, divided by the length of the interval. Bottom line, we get 5.13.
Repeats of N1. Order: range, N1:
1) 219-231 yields 5.27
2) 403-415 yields 5.01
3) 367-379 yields 5.23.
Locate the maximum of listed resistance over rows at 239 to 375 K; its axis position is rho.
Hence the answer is 321.0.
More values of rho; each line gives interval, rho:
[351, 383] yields 365.0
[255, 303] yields 257.0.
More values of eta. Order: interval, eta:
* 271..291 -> 4.93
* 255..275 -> 4.90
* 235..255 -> 4.98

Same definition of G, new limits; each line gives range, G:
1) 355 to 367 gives 65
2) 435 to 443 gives 44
